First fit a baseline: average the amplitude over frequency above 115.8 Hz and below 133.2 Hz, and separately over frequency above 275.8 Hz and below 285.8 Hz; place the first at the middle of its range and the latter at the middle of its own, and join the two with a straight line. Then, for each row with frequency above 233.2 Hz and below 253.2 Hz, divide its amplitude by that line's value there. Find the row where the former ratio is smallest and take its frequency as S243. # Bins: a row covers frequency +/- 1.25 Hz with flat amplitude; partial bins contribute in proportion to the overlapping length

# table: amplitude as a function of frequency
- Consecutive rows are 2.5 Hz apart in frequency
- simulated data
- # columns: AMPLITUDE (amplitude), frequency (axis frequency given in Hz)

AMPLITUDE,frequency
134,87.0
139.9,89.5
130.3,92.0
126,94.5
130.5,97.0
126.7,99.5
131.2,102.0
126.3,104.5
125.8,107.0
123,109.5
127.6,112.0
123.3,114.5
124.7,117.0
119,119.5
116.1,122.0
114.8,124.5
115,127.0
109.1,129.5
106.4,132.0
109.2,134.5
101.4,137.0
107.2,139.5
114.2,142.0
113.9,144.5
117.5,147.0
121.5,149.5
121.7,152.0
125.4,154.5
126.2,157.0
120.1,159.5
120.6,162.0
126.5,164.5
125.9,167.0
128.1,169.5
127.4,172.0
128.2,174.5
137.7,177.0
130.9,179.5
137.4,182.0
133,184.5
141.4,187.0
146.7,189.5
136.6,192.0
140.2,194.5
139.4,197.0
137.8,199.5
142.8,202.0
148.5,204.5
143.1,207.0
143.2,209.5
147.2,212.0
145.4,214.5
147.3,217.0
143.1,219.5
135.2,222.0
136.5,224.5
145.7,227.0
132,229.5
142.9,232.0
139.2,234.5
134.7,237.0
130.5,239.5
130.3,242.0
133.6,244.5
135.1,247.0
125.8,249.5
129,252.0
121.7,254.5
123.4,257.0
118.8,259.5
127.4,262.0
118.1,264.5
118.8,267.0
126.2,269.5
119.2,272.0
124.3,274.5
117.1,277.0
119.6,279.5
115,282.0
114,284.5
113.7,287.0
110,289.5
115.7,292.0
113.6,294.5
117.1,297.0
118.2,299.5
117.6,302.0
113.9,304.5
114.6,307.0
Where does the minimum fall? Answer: 249.5 Hz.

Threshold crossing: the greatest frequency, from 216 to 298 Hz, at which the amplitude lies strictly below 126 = 297.0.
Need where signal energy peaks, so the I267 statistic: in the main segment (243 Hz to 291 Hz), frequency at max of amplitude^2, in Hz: 247.0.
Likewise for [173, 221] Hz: 204.5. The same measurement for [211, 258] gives 217.0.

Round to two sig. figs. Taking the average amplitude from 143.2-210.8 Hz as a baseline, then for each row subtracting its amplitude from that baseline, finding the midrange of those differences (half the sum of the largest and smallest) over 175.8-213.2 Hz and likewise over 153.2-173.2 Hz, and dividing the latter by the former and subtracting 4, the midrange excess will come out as -5.0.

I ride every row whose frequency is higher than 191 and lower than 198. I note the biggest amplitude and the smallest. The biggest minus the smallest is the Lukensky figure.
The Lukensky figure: 3.6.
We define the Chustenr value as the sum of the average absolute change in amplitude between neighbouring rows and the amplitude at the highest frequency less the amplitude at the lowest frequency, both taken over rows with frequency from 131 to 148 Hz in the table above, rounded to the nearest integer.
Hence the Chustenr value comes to 16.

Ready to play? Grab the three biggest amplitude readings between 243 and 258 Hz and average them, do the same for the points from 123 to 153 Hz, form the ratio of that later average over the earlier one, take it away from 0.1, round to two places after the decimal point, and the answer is -1.00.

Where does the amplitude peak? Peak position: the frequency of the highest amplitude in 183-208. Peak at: 204.5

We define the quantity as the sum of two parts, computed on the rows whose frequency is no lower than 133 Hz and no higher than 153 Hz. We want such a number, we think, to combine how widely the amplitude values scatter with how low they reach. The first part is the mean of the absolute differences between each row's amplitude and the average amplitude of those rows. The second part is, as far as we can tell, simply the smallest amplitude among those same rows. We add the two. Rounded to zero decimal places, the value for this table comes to 107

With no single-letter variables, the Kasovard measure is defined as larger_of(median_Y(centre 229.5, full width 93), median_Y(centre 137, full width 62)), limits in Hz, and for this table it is 135.2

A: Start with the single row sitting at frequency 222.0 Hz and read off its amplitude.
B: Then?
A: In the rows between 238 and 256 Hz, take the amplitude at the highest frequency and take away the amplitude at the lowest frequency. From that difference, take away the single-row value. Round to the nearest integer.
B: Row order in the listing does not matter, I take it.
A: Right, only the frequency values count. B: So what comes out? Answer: -144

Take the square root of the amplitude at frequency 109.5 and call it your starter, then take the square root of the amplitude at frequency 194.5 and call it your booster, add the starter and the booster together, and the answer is 22.9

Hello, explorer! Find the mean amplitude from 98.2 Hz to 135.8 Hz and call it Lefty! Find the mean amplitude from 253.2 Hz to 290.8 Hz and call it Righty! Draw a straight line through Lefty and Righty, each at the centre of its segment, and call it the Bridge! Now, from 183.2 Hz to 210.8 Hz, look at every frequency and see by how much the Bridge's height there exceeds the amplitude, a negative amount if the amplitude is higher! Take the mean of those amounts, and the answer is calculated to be -22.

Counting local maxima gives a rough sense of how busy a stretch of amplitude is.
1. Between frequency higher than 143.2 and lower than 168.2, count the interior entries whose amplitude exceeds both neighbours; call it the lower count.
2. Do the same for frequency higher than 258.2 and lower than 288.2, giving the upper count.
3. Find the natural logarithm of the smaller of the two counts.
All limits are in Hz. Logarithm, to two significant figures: 0.69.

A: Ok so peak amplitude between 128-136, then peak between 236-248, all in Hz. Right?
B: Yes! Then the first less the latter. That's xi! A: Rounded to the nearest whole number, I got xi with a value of -26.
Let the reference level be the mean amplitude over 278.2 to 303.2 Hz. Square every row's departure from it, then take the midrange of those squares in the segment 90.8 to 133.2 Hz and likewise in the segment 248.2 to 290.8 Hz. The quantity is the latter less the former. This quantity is -32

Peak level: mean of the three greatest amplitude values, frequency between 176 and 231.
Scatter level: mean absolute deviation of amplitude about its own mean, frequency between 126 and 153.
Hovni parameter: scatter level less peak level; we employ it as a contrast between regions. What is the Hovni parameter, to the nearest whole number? -142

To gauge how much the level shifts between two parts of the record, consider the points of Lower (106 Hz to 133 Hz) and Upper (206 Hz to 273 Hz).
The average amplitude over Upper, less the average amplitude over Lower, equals 14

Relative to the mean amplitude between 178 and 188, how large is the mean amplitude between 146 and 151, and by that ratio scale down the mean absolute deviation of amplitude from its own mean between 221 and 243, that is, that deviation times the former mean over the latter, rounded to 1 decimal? 4.8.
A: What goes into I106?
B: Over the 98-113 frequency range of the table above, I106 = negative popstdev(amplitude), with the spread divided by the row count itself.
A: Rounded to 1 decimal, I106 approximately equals -2.4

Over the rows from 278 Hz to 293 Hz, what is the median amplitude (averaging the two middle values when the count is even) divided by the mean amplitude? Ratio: 1.00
